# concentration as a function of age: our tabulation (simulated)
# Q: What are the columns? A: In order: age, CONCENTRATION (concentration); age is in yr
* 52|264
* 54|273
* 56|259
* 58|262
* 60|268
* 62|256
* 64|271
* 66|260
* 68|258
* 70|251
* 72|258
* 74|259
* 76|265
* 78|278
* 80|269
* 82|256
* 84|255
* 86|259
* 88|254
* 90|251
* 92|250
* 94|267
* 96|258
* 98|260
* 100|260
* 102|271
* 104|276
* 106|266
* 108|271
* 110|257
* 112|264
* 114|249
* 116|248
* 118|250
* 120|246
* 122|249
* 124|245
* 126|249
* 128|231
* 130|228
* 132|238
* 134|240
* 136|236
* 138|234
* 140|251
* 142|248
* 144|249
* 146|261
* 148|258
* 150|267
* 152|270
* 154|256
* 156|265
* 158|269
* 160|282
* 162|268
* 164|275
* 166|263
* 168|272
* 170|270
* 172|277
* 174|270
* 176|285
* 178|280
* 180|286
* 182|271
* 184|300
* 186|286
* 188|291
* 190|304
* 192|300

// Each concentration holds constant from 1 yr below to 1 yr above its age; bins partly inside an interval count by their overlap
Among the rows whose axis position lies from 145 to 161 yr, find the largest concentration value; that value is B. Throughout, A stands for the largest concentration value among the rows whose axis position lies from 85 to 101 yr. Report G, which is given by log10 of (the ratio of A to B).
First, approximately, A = 267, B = 282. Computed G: -0.024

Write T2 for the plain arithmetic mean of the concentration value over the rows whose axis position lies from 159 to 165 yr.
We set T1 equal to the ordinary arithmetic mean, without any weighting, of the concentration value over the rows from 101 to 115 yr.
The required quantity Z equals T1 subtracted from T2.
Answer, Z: 10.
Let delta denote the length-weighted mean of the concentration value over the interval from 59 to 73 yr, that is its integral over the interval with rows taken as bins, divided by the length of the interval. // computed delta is 260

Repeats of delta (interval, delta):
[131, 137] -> 238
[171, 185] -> 281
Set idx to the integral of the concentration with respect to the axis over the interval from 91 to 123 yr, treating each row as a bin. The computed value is 8284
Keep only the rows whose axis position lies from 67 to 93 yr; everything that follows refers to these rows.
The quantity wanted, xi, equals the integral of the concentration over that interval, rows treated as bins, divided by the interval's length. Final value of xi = 259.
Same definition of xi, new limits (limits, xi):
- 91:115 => 262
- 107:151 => 249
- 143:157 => 261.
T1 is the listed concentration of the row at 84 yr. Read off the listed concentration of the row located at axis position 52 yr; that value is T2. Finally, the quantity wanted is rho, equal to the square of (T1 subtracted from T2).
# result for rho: 81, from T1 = 255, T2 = 264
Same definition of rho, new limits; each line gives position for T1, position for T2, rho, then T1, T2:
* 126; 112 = 225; 249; 264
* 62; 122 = 49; 256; 249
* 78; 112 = 196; 278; 264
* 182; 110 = 196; 271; 257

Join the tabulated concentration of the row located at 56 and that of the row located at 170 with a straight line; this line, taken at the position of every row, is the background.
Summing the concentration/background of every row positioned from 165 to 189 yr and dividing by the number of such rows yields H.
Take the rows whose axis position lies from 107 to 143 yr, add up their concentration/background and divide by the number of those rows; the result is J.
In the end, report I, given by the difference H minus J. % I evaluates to 0.10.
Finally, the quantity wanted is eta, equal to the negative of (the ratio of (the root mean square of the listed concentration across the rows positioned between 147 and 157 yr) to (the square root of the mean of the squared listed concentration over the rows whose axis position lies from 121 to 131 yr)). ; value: -1.09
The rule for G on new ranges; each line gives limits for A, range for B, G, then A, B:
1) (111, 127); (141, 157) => -0.010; 264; 270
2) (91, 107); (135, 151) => 0.014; 276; 267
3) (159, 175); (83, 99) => 0.024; 282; 267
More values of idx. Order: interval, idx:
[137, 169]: 8376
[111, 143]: 7812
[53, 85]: 8396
